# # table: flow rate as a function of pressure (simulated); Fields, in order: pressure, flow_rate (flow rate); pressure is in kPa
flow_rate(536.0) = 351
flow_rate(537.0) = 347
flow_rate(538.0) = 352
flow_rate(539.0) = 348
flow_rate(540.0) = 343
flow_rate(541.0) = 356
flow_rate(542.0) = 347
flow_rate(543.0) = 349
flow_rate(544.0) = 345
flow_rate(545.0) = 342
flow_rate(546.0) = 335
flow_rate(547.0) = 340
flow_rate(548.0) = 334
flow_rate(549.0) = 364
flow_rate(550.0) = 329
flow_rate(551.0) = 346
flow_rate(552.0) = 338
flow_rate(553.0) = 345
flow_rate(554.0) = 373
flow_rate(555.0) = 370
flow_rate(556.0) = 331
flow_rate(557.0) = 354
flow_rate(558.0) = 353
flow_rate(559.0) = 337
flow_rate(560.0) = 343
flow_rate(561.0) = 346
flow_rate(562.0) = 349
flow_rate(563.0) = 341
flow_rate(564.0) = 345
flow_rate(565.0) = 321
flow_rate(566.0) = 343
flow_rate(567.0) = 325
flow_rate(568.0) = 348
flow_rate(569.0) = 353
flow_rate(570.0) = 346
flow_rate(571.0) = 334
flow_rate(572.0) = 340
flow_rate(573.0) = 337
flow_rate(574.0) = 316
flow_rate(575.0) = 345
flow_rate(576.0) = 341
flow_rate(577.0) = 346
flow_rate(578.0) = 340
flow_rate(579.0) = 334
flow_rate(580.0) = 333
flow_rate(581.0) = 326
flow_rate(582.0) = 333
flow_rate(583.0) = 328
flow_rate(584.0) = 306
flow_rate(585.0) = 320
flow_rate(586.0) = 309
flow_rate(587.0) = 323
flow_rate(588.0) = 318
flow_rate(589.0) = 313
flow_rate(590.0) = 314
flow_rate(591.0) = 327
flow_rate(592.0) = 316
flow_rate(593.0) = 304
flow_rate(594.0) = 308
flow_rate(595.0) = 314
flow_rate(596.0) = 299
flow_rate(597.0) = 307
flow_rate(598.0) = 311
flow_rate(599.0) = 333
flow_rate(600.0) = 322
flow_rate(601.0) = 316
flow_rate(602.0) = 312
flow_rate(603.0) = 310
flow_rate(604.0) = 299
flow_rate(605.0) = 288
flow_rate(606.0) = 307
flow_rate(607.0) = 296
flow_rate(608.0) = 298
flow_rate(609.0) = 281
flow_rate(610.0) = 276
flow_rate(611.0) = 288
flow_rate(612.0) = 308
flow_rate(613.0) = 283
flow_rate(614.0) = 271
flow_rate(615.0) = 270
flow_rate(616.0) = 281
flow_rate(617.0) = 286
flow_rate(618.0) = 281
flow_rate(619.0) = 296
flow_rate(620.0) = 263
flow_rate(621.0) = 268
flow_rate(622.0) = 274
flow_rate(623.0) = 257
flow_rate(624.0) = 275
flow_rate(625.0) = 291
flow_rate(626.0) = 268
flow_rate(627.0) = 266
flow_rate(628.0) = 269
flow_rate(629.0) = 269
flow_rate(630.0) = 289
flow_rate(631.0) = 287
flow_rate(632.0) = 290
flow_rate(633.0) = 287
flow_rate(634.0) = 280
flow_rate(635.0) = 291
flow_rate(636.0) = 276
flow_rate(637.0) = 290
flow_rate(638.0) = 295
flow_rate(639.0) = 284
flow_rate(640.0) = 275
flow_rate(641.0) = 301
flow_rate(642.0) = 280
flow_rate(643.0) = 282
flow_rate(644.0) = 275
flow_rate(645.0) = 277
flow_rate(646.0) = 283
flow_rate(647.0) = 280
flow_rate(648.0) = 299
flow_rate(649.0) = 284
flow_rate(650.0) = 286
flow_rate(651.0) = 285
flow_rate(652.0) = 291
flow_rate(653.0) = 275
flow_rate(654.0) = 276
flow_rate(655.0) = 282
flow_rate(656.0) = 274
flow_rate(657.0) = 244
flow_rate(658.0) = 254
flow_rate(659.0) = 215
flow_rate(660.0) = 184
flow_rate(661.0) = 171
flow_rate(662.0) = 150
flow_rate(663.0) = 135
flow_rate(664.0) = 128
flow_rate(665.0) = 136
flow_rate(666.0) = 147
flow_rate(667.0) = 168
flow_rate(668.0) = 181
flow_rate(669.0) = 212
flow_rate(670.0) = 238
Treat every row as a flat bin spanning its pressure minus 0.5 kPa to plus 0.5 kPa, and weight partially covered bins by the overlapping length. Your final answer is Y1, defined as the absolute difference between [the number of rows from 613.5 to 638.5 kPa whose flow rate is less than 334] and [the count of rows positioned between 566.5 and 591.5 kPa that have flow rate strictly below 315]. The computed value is 21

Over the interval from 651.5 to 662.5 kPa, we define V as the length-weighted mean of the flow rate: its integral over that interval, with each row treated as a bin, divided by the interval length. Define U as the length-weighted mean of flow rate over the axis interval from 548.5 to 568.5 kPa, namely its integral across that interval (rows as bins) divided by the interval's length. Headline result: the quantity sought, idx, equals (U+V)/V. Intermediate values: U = 345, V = 238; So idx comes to 2.45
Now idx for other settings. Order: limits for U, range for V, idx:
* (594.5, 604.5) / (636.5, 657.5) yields 2.11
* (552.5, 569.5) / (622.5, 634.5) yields 2.25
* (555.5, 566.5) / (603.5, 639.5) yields 2.21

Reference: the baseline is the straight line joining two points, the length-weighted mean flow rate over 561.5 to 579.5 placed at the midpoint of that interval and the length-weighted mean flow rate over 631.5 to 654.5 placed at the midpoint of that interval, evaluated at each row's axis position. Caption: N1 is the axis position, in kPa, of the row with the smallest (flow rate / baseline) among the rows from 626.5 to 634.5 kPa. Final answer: 627.0 kPa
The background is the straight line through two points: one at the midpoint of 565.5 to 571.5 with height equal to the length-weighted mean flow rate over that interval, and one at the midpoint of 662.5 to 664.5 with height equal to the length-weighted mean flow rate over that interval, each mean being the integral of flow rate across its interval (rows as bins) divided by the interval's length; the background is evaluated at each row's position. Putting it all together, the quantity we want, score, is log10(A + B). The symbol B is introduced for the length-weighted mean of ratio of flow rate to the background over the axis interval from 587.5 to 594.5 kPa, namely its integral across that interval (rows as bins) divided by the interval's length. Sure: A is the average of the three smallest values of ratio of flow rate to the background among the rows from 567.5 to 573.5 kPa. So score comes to 0.32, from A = 1.01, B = 1.08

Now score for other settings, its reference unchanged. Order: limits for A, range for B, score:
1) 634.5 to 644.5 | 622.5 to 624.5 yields 0.43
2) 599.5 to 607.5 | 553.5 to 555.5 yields 0.33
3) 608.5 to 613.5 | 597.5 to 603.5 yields 0.36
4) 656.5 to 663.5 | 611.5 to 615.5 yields 0.36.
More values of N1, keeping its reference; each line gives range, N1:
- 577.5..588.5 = 584.0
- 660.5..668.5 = 664.0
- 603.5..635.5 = 623.0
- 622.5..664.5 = 664.0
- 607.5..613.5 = 610.0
